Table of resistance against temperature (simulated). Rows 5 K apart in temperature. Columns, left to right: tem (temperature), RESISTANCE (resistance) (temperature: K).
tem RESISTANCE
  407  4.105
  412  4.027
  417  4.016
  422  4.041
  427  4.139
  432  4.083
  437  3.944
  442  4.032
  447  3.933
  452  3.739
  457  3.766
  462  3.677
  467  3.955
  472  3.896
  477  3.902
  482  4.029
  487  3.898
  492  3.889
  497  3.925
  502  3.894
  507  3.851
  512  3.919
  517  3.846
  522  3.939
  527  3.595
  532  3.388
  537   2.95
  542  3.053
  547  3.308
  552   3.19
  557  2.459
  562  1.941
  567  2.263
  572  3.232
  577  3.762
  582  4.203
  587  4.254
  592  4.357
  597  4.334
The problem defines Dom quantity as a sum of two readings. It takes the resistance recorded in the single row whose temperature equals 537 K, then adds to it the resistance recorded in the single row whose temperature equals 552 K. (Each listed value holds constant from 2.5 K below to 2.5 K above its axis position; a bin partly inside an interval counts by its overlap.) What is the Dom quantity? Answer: 6.14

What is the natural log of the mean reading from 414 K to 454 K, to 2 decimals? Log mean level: 1.38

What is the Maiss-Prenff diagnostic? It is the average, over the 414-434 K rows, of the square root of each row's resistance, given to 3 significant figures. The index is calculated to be 2.02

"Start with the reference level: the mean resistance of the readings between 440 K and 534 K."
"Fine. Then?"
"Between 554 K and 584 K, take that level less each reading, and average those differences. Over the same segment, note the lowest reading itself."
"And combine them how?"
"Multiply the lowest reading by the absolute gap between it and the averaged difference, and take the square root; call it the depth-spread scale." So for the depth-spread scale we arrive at 1.4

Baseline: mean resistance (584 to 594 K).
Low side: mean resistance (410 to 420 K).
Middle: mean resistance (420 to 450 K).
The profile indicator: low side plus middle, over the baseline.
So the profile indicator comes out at 1.9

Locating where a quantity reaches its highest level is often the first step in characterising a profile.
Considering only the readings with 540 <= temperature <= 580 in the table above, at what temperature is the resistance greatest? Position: 577 K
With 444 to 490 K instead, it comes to 482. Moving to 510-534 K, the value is 522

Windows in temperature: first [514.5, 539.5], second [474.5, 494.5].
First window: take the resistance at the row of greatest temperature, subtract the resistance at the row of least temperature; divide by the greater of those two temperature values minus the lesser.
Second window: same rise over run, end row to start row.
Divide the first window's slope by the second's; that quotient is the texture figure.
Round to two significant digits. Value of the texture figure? 52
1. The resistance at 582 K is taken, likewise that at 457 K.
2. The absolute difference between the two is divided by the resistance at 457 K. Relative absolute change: 0.12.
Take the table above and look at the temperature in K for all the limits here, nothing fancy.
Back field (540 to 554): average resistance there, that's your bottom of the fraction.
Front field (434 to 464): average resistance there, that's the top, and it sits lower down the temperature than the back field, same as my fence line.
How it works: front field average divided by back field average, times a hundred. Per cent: 121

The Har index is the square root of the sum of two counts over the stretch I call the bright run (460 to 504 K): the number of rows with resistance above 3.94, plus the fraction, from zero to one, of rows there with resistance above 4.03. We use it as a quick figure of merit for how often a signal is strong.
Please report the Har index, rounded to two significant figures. 1.4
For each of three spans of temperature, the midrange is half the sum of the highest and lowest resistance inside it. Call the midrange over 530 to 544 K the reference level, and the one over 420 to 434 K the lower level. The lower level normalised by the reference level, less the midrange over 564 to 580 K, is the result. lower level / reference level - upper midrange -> -1.72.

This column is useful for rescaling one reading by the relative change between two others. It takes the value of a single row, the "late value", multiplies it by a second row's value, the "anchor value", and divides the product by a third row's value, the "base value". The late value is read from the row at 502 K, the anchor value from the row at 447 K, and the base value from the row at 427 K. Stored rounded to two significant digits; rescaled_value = 3.7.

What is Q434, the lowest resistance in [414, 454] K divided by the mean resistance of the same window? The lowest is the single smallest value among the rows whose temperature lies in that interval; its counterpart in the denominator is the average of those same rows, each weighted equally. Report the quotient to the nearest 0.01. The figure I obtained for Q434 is 0.94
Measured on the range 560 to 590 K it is 0.59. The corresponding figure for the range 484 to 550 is 0.81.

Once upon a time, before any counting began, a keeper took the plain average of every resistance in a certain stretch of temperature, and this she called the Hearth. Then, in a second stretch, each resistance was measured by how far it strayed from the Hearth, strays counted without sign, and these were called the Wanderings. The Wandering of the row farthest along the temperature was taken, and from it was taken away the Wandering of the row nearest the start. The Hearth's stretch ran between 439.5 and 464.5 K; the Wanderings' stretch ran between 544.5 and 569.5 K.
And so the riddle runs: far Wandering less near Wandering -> 1.0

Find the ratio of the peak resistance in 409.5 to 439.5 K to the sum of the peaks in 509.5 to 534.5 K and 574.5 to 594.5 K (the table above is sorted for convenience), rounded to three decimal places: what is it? 0.499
